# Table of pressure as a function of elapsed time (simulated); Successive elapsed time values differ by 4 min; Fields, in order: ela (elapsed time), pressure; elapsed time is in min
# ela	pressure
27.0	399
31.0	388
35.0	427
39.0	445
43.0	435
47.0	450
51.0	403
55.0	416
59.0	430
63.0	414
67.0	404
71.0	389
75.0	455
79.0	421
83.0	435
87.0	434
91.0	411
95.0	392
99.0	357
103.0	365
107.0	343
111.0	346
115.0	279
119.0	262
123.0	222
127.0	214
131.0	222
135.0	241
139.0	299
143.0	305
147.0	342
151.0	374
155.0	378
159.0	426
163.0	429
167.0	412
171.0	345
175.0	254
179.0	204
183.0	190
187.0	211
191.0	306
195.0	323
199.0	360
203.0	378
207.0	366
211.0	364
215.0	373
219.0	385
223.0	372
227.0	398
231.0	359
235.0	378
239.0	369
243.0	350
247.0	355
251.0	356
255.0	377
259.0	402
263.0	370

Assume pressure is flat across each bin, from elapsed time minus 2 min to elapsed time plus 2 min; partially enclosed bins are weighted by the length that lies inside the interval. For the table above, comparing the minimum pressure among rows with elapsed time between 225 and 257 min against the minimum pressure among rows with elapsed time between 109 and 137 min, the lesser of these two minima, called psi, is 214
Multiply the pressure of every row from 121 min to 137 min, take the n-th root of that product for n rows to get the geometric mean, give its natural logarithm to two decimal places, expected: 5.41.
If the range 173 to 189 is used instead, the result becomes 5.36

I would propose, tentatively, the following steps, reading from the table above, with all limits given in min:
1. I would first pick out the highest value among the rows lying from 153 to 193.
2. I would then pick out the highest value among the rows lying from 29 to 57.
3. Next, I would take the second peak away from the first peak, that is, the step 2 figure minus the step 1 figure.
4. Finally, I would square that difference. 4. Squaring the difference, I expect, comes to 441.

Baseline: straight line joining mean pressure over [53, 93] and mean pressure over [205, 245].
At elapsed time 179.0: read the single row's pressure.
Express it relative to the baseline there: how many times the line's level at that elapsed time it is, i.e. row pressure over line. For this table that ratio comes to 0.53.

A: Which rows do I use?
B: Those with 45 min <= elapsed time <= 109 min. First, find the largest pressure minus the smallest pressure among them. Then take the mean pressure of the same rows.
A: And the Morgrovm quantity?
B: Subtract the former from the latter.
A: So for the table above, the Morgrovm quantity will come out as 295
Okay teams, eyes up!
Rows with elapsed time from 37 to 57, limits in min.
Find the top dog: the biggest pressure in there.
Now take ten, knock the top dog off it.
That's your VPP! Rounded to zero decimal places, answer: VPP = -440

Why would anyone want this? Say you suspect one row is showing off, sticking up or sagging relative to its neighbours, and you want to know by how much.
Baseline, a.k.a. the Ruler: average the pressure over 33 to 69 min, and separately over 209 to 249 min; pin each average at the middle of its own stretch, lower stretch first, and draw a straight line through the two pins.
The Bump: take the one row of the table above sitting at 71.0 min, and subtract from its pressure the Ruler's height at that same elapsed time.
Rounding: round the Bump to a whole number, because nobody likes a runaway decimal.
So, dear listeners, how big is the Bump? -30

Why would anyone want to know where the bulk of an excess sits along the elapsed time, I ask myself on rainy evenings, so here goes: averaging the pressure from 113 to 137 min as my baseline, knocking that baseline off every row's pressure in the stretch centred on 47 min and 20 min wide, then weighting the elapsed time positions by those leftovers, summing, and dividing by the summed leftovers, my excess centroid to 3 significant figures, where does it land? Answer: 46.6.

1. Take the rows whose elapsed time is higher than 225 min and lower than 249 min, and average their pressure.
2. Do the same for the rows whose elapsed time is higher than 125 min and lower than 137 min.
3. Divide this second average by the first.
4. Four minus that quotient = 3.4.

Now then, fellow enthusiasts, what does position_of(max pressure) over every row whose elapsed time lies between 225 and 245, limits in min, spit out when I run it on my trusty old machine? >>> 227.0 min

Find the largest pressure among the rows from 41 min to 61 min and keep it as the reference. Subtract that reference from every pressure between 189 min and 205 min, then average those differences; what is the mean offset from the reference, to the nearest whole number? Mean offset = -108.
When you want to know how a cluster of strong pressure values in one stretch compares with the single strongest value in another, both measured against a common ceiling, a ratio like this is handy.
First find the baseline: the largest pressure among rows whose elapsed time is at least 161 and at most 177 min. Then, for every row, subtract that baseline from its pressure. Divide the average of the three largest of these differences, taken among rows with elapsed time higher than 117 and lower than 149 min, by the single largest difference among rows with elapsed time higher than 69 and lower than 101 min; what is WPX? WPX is -4.4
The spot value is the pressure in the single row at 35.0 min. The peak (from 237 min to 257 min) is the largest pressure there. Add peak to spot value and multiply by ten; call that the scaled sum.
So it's 8040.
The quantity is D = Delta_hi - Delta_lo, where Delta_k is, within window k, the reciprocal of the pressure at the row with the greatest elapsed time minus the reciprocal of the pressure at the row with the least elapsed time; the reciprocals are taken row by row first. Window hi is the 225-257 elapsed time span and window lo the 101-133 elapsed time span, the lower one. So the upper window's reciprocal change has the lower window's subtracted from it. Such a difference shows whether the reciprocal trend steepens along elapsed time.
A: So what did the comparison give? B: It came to -0.0016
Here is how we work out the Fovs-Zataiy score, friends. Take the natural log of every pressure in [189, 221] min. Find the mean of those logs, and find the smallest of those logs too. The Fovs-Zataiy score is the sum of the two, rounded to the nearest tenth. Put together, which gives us 11.6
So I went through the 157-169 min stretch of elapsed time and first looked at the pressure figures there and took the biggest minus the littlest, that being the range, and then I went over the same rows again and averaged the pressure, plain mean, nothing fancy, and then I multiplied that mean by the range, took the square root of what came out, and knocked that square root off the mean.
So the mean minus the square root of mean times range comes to 338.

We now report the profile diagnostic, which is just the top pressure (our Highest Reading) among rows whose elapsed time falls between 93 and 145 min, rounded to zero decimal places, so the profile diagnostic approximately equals 392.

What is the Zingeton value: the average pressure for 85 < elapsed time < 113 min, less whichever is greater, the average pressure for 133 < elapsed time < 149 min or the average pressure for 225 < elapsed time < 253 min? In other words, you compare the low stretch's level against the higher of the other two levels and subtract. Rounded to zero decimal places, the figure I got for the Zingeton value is 12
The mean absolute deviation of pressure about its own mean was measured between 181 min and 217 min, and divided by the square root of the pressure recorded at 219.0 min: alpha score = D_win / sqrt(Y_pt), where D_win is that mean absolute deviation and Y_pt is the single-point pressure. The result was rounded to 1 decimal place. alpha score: 2.8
